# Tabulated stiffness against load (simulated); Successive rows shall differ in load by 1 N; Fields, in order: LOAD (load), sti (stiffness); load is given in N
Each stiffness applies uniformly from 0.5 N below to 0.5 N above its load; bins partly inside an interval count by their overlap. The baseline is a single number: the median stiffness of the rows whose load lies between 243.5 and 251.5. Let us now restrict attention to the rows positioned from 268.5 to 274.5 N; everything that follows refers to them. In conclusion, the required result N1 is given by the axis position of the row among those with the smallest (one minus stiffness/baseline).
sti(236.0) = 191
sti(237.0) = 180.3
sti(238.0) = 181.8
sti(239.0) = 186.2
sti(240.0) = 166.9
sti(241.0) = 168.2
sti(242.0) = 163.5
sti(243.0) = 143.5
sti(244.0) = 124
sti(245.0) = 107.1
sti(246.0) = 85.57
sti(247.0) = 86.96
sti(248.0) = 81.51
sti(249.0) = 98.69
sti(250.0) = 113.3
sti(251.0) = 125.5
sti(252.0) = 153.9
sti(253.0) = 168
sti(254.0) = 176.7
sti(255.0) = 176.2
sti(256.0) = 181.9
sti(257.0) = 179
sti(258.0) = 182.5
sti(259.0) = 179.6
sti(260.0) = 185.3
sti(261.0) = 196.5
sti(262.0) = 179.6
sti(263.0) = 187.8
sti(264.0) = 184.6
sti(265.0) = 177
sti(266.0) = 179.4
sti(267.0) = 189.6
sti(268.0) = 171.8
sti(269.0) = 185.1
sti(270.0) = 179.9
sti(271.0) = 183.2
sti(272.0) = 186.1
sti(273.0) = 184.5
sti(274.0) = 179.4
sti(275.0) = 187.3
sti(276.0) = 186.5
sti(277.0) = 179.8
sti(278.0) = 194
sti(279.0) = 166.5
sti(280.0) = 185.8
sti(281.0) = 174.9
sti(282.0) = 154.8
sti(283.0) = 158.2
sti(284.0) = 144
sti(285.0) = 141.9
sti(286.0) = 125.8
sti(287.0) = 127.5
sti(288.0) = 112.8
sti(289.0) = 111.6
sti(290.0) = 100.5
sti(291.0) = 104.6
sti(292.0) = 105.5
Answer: 272.0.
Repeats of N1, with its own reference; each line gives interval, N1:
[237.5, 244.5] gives 239.0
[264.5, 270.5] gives 267.0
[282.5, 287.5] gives 283.0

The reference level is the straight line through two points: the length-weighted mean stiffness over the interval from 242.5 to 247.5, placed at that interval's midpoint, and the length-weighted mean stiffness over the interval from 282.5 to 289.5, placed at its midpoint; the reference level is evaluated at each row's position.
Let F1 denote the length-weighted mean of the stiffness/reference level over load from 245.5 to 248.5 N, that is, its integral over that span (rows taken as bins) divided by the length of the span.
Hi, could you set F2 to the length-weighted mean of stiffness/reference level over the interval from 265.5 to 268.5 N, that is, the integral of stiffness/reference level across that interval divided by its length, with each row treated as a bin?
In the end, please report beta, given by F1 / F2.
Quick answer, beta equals 0.52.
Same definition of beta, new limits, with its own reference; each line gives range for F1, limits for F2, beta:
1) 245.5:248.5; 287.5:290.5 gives 0.94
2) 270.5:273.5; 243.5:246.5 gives 1.54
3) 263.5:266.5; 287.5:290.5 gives 1.85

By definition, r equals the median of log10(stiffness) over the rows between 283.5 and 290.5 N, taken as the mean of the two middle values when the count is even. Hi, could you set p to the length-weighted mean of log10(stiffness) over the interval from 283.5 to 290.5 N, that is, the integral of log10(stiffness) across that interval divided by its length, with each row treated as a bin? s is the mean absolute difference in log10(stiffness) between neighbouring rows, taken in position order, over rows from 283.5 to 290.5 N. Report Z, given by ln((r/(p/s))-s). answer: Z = -8.8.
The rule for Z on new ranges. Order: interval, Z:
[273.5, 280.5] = -9.2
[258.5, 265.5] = -11.8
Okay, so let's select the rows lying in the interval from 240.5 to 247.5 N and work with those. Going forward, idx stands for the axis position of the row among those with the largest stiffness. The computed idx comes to 241.0 N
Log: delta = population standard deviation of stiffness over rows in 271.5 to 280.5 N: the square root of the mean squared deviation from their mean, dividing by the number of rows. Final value 7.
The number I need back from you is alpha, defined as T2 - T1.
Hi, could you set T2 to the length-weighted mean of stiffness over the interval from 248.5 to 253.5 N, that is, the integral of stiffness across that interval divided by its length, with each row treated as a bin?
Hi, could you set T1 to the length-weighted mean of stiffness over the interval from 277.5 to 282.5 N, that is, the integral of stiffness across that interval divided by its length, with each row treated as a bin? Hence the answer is -43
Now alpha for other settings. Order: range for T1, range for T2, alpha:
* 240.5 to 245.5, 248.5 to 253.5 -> -9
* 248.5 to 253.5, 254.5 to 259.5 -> 48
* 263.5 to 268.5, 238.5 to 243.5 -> -15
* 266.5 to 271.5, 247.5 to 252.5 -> -67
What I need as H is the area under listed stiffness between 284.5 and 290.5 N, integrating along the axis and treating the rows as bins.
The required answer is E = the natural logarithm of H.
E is 6.58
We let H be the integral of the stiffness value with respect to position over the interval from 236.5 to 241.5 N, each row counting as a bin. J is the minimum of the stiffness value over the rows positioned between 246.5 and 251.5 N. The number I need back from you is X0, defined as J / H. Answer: 0.09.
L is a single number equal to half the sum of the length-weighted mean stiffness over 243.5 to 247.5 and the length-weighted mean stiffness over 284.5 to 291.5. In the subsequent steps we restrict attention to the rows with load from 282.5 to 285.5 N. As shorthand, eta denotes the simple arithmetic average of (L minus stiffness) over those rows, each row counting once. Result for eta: -39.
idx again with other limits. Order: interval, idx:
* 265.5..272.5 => 267.0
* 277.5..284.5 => 278.0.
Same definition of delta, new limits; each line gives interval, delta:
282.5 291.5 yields 19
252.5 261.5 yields 7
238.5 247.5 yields 35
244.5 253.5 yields 29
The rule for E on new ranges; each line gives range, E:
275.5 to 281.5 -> 6.99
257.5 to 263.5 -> 7.01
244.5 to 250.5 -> 6.35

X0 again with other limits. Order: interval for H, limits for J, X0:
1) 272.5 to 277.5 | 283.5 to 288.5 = 0.12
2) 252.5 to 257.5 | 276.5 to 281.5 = 0.19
